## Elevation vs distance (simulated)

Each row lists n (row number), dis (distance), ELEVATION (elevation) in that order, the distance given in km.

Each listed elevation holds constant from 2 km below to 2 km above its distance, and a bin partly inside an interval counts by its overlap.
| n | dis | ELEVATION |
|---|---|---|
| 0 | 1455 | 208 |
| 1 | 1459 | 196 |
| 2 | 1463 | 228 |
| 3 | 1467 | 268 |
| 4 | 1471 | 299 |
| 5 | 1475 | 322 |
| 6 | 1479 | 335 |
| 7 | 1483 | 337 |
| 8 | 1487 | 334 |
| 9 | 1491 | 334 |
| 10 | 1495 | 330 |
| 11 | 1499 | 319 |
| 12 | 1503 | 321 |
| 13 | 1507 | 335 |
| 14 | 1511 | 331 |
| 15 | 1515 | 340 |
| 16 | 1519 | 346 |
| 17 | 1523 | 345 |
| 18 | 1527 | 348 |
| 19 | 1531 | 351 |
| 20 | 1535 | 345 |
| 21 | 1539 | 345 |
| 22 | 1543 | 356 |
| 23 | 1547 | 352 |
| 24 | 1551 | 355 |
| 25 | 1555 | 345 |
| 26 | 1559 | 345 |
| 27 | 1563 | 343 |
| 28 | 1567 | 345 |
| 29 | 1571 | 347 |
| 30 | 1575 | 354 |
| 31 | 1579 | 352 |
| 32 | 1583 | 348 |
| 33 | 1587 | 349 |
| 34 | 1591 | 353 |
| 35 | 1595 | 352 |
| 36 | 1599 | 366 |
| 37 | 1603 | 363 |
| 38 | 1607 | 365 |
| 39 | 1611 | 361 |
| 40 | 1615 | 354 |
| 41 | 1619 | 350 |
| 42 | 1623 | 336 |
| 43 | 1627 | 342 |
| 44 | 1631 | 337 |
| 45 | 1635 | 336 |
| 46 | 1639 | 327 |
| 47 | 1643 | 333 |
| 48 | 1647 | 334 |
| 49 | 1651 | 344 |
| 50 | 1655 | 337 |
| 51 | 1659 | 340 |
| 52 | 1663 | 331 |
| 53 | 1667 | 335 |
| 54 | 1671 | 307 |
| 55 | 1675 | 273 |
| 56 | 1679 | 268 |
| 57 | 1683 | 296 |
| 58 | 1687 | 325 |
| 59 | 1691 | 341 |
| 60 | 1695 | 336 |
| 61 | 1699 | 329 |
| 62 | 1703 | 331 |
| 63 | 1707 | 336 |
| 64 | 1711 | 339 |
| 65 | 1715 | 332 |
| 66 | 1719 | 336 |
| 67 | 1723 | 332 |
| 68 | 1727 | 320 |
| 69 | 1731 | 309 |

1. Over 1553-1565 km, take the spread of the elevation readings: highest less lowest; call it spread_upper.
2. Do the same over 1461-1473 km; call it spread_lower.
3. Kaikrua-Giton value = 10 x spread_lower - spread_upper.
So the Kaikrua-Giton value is 708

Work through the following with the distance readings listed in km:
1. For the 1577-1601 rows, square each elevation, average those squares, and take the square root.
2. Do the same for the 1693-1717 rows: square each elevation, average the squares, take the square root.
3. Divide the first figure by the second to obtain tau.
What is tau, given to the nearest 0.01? 1.06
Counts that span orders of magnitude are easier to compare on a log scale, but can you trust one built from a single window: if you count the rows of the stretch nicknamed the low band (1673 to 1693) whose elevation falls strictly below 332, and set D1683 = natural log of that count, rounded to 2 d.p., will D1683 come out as 1.39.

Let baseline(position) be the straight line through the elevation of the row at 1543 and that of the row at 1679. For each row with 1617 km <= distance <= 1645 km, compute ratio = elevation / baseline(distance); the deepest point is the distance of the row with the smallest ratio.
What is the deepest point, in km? 1623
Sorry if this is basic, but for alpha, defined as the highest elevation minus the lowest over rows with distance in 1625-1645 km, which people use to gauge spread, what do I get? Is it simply 15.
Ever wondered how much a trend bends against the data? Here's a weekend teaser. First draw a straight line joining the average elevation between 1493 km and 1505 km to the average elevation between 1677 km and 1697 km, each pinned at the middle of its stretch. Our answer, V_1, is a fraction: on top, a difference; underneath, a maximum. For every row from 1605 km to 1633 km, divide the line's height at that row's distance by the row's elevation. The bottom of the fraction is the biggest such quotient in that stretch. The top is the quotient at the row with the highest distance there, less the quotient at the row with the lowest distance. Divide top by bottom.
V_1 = 0.073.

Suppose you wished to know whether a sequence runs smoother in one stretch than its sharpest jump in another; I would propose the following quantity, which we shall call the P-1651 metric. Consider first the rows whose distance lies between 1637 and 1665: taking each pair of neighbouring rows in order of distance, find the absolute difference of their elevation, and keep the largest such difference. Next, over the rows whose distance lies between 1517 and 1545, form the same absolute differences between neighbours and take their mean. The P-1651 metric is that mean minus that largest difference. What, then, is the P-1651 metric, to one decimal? -6.0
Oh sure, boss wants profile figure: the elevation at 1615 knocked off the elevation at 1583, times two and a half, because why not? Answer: -15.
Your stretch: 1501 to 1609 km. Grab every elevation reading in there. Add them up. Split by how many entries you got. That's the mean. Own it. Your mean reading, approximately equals 348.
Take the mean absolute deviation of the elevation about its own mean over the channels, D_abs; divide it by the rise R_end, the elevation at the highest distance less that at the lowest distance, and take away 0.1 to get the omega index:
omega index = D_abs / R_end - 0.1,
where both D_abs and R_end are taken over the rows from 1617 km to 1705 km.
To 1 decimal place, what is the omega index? -0.9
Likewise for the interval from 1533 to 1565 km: -2.4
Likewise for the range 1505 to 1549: 0.2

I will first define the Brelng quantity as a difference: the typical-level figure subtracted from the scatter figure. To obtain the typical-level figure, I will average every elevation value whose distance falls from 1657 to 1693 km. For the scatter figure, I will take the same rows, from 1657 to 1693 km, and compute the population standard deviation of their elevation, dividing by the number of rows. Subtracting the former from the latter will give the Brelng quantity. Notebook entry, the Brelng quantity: -286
